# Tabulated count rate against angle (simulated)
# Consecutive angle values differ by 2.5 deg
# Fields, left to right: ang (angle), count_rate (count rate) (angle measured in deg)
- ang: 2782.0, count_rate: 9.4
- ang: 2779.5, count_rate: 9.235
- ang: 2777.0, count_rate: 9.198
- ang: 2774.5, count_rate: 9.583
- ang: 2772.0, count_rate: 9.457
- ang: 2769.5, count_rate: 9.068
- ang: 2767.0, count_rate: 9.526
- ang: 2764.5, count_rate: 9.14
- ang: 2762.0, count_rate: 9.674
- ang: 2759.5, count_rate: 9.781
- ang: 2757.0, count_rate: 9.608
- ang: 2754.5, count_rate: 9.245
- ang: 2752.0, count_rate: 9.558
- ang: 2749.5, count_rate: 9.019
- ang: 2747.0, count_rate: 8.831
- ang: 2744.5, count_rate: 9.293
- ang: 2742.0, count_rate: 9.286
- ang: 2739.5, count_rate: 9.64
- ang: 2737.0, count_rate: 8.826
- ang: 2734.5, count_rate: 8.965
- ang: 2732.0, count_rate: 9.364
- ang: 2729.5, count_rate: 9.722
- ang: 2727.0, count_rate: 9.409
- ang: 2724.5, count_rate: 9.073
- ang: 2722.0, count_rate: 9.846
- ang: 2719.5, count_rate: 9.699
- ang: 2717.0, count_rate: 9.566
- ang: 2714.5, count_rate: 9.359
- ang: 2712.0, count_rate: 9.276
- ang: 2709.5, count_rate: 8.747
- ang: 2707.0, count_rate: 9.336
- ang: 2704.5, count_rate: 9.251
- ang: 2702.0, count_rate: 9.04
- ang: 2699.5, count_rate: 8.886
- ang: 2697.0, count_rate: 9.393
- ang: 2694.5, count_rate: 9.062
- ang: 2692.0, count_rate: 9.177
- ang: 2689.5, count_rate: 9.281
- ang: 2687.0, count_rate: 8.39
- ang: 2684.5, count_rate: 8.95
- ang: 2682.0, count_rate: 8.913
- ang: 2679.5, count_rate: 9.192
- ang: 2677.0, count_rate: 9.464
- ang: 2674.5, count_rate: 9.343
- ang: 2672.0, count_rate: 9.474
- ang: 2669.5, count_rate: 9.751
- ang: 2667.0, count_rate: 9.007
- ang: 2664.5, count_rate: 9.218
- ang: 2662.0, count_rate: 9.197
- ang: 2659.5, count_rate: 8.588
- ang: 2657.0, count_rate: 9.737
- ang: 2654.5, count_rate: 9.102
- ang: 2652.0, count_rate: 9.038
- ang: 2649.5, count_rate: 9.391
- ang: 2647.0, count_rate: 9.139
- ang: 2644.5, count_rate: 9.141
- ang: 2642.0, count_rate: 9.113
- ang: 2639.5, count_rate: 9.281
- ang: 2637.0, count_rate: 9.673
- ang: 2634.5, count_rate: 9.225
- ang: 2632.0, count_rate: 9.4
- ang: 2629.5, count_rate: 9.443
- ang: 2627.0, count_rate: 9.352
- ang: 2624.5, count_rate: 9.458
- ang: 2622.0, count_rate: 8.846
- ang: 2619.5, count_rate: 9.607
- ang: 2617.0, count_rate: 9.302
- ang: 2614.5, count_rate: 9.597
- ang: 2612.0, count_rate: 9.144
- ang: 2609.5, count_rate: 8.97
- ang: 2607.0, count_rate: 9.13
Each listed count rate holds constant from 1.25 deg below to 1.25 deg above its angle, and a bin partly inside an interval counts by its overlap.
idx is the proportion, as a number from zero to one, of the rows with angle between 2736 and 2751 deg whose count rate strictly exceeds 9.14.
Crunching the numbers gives 0.50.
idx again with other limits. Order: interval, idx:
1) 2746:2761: 0.67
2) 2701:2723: 0.78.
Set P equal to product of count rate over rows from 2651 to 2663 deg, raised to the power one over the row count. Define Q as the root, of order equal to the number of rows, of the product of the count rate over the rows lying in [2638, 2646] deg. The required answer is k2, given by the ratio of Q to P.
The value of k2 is 1.01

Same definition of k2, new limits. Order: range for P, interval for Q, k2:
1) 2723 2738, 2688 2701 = 0.99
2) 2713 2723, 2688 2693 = 0.96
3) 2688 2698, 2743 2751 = 0.98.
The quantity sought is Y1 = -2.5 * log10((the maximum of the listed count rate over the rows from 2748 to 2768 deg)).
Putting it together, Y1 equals -2.48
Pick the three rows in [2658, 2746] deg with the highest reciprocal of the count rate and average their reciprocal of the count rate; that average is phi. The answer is 0.117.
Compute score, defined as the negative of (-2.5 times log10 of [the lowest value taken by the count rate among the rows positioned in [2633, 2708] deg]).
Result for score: 2.31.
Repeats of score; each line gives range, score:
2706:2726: 2.35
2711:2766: 2.36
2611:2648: 2.37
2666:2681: 2.39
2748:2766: 2.39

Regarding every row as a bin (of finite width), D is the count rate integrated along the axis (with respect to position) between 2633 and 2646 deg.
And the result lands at 121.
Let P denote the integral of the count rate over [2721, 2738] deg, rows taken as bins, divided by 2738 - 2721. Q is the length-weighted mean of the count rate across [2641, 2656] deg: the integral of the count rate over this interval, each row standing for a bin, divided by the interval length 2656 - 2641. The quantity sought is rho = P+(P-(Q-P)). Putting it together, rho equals 18.78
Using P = 9.31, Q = 9.16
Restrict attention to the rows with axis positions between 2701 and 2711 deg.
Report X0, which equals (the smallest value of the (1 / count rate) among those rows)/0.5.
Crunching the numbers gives 0.214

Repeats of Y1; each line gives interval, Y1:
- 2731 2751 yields -2.46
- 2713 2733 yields -2.48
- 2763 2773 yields -2.45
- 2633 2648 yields -2.46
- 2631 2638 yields -2.46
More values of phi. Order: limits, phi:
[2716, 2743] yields 0.112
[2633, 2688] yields 0.116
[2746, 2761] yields 0.111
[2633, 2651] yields 0.110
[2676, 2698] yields 0.114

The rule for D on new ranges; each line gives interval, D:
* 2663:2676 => 122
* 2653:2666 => 119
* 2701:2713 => 110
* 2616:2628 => 112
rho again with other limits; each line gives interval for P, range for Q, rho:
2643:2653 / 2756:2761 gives 17.84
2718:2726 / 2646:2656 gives 19.43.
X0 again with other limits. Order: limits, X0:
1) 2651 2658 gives 0.205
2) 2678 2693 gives 0.215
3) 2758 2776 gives 0.204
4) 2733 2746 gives 0.207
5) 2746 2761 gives 0.204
